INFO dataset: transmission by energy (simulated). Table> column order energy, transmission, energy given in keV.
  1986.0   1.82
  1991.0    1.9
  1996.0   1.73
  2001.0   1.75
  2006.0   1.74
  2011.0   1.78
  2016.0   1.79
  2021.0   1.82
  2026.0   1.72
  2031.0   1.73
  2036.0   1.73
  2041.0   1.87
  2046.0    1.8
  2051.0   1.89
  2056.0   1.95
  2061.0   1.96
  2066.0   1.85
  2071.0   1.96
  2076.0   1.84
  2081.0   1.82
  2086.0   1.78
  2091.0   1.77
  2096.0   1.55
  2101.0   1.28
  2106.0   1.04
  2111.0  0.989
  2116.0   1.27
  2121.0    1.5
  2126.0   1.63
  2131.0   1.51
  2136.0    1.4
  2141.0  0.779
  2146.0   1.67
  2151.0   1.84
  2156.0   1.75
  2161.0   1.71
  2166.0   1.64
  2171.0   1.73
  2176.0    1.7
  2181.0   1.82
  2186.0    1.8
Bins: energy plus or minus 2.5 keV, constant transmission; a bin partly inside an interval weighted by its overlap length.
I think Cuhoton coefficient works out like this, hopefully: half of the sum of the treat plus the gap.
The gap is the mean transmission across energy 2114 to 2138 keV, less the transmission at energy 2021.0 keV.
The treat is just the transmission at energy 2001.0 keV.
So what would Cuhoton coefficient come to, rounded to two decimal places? 0.70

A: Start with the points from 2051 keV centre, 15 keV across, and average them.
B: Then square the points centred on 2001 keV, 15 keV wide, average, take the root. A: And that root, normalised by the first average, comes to 0.93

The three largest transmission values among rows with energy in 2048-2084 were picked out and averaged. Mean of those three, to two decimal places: 1.96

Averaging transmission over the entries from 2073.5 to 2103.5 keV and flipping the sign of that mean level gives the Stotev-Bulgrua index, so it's -1.67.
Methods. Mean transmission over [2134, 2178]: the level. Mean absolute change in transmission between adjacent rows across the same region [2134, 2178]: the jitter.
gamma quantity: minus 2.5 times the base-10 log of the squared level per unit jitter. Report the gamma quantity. -2.5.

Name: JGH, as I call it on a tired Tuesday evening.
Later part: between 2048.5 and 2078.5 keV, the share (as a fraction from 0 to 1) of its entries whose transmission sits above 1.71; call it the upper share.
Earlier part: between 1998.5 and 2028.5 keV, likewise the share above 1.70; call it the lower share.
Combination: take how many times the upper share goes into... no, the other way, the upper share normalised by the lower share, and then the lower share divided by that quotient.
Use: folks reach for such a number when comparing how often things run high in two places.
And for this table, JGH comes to 1.0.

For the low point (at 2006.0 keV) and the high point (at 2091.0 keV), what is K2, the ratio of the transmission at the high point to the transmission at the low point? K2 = 1.02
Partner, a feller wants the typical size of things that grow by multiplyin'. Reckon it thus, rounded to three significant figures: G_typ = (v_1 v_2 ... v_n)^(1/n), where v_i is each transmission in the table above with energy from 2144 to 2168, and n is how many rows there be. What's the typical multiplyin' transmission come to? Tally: 1.72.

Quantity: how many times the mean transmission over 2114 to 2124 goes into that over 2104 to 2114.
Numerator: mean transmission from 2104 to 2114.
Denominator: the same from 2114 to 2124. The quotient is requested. 0.73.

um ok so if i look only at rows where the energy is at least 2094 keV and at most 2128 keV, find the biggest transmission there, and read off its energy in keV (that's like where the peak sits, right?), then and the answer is 2126.0 keV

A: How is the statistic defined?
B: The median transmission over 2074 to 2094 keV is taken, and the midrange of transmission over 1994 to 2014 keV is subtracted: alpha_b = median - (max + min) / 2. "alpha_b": 0.0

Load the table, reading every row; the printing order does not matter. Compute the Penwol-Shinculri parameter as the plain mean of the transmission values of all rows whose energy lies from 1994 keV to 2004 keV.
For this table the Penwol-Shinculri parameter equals 1.7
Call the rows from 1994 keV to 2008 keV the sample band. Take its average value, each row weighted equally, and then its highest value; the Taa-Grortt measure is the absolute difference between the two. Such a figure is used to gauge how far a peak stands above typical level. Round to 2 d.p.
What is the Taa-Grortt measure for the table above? 0.01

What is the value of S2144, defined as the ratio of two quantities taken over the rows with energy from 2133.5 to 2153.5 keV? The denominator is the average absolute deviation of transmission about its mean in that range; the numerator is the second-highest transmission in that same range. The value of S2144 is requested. 5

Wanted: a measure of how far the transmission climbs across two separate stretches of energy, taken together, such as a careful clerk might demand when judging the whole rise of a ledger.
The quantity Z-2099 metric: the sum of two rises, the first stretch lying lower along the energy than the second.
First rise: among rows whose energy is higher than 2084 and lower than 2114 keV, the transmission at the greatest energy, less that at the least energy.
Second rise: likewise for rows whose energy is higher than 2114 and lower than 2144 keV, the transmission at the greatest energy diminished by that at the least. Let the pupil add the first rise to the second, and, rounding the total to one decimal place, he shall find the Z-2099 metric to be -1.3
